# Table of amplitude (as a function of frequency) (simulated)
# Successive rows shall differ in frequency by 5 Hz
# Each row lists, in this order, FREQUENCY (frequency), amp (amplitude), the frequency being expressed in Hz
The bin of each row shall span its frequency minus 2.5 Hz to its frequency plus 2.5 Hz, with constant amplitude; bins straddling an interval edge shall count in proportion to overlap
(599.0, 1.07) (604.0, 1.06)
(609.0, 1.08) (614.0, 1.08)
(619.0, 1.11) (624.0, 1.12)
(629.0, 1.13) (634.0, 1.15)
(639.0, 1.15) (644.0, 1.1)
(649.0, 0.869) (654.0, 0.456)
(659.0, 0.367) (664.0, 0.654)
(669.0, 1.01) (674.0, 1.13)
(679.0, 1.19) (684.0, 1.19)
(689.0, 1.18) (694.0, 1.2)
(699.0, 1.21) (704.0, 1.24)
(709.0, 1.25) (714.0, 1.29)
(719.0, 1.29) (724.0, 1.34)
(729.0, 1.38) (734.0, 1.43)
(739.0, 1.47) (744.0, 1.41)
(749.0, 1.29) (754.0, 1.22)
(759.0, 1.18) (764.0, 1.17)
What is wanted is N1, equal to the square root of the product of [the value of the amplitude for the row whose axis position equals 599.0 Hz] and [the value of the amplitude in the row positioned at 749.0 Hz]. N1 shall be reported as 1.17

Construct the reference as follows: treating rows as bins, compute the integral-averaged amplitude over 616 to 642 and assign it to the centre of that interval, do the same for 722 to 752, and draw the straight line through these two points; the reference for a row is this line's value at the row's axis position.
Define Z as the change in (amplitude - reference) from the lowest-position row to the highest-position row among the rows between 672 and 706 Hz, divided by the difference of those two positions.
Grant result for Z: 0.001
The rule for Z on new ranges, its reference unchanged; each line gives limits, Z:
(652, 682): 0.027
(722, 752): -0.004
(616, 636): 0.000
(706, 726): 0.004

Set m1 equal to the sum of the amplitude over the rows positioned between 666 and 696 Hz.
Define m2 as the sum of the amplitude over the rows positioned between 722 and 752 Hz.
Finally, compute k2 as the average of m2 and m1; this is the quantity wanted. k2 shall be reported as 7.6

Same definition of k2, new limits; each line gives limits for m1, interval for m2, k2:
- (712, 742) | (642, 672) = 6.3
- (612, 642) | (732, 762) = 7.4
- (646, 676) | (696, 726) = 6.1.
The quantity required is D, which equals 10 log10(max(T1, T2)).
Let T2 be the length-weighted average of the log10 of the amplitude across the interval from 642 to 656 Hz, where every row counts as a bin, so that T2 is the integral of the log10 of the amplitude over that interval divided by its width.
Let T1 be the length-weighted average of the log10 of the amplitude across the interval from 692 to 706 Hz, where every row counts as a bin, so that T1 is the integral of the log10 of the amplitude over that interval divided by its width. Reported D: -10.7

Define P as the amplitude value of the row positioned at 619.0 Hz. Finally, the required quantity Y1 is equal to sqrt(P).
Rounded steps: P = 1.11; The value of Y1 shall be 1.05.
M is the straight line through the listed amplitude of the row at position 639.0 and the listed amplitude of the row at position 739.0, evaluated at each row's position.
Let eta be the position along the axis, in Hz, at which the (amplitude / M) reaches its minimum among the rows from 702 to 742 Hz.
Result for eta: 709.0 Hz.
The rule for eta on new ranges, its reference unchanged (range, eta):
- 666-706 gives 669.0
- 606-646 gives 644.0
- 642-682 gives 659.0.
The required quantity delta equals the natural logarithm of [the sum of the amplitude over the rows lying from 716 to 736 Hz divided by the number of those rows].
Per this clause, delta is 0.31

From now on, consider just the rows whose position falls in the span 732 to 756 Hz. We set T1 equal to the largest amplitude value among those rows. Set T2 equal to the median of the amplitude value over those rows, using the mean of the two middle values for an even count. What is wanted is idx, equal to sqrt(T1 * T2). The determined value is 1.44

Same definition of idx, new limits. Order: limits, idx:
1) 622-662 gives 1.13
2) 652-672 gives 0.75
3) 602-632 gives 1.11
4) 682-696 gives 1.19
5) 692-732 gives 1.32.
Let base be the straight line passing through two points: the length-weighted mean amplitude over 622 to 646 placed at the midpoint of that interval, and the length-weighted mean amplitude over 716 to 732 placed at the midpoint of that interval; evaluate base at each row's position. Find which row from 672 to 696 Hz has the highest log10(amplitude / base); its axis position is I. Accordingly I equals 679.0 Hz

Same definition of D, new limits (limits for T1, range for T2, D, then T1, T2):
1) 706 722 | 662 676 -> -9.7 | 0.11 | -0.04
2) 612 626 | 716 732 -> -9.0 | 0.04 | 0.13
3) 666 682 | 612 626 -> -13.7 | 0.04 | 0.04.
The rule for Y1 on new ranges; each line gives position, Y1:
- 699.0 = 1.10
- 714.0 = 1.14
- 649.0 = 0.93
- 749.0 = 1.14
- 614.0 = 1.04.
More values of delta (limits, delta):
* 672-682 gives 0.15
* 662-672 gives -0.18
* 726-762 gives 0.29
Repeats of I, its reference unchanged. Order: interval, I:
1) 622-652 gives 634.0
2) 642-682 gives 679.0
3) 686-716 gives 714.0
